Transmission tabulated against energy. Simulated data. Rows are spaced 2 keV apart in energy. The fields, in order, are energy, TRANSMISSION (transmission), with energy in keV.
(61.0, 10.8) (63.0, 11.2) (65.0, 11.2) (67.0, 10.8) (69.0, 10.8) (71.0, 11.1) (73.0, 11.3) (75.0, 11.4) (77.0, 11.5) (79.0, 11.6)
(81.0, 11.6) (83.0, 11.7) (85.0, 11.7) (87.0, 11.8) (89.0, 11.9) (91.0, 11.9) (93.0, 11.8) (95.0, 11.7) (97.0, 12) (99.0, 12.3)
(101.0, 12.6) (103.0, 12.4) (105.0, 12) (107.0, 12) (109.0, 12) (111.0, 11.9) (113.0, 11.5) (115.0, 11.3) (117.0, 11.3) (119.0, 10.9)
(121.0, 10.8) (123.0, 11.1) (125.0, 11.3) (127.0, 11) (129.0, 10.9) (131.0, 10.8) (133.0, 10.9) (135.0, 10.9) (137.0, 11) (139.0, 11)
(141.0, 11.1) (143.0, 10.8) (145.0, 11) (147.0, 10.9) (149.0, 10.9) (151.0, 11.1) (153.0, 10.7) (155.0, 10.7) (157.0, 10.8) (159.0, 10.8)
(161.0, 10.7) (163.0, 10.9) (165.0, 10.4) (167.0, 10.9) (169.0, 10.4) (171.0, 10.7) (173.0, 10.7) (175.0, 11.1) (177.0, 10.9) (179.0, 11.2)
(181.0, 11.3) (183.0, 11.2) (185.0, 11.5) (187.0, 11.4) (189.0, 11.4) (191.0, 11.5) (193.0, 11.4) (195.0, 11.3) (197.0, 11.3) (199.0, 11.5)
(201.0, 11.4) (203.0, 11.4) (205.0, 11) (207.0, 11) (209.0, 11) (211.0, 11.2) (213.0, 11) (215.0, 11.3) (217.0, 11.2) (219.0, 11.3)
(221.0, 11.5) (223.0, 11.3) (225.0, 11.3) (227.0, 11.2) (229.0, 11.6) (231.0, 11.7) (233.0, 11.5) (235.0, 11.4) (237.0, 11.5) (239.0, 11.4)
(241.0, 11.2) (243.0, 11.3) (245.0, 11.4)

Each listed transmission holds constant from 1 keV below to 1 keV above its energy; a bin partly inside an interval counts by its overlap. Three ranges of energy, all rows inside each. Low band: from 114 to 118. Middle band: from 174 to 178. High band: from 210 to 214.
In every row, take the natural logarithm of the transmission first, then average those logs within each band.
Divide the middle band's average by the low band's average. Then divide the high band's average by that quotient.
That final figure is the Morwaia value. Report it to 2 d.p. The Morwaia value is 2.43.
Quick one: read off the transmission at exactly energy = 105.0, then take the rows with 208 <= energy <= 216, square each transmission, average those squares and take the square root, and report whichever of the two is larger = 12.0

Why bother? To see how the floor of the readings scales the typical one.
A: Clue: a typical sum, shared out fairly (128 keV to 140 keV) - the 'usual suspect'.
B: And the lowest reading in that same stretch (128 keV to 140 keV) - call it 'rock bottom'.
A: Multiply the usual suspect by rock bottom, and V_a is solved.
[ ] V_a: 118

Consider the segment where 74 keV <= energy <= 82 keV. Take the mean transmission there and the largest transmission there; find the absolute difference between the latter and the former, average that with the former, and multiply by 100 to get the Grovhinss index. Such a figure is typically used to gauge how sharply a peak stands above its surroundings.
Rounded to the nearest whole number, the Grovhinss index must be 580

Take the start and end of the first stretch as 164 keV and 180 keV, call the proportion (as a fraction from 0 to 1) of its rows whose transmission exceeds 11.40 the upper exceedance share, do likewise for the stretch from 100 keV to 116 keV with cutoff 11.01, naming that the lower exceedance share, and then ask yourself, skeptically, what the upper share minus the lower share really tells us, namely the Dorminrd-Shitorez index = -1.00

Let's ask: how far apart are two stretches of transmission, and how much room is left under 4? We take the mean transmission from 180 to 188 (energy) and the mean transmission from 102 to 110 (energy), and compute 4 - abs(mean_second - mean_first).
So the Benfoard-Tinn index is 3.25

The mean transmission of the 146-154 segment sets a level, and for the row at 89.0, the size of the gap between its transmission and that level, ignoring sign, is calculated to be 1.0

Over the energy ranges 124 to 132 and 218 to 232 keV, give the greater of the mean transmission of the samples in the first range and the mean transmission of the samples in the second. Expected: 11.4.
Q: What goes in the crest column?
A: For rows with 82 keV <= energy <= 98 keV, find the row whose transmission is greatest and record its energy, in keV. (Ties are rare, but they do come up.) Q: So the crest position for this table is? 97.0 keV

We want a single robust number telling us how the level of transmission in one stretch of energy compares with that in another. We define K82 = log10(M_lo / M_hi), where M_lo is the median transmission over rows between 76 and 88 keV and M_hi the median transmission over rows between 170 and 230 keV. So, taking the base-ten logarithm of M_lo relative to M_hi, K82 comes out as 0.013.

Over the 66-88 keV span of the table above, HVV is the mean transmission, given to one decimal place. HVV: 11.4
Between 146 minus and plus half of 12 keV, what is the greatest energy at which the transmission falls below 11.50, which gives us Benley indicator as 151.0 keV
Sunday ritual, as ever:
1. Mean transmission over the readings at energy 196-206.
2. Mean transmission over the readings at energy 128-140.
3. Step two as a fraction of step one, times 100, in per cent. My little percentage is 96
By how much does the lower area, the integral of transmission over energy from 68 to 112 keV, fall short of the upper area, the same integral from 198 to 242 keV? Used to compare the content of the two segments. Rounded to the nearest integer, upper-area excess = -20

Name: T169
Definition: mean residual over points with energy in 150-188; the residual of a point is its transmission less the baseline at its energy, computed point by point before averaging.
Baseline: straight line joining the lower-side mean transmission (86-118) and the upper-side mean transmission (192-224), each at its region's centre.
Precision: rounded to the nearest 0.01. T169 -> -0.58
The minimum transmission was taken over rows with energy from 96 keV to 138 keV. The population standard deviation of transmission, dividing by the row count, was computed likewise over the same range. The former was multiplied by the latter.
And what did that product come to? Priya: 6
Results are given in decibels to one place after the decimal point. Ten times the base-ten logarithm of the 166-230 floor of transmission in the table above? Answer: 10.2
